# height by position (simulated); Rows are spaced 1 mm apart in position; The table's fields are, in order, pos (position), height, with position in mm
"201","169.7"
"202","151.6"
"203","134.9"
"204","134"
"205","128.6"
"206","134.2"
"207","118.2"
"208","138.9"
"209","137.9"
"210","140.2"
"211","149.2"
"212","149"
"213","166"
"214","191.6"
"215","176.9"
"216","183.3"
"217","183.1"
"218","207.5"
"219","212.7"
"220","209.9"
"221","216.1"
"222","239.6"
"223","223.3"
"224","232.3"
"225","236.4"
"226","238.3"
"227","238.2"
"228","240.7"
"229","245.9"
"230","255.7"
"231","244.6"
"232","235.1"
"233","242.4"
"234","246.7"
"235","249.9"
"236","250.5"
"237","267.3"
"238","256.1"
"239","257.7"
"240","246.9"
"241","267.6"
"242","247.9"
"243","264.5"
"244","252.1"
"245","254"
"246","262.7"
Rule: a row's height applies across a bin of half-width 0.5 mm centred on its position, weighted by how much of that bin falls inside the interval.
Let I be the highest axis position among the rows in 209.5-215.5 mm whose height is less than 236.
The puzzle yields 215 mm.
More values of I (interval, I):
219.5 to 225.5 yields 224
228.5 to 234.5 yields 232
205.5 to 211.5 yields 211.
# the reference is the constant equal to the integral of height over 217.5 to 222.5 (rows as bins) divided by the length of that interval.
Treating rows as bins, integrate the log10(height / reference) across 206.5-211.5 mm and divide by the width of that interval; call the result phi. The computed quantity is -0.20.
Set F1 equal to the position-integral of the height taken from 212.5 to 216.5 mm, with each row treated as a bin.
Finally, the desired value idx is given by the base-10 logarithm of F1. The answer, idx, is 2.86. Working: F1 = 718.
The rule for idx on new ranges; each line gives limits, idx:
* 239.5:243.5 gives 3.01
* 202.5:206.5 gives 2.73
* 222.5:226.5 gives 2.97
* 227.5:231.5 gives 2.99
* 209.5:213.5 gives 2.78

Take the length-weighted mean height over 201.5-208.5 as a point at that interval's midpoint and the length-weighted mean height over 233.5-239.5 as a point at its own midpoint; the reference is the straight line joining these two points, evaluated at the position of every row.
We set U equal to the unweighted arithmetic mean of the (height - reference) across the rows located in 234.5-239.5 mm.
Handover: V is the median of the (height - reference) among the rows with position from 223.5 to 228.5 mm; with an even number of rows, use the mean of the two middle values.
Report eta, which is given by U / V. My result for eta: 0.0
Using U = -0.3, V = 24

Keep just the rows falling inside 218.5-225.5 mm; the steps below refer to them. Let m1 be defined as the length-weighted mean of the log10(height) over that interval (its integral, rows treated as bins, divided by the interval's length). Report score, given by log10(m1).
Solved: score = 0.371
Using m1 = 2.35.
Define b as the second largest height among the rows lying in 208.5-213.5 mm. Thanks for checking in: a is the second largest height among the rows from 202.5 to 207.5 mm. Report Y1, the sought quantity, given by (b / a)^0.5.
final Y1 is 1.05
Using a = 134.2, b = 149.2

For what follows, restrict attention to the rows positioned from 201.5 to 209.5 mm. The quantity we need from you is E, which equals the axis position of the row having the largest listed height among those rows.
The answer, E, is 202 mm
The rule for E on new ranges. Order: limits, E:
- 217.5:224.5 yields 222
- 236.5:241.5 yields 241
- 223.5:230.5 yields 230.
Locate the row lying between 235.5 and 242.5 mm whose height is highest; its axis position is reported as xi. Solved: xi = 241 mm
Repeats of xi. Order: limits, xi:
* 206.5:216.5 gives 214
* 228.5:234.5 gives 230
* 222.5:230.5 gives 230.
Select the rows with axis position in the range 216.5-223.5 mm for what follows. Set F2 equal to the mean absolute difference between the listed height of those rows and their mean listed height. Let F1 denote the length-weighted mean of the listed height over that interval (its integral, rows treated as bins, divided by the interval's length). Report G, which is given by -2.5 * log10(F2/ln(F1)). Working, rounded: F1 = 213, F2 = 11.3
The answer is -0.8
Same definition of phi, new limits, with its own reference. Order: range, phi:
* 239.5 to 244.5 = 0.07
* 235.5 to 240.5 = 0.07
